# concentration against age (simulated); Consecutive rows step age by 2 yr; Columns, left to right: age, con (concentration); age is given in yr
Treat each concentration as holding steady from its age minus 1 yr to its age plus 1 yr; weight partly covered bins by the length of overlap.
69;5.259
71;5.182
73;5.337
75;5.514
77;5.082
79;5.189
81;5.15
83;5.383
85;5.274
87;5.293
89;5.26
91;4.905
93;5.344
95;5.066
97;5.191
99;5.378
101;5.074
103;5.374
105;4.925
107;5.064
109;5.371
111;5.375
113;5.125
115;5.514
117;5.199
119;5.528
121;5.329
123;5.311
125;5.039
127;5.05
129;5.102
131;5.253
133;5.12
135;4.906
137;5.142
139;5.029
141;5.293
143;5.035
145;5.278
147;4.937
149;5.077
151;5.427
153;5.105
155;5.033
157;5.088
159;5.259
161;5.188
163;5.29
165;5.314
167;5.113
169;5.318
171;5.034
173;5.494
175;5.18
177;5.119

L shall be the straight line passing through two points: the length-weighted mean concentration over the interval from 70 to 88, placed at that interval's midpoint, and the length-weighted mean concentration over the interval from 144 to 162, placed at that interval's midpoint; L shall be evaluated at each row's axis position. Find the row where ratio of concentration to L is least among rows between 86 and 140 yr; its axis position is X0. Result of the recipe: 91 yr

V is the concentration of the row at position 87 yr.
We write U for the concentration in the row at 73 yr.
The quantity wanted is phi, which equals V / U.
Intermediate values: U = 5.337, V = 5.293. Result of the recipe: 0.99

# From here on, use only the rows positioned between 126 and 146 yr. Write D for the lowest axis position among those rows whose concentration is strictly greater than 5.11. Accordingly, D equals 131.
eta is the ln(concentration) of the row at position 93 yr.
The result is 1.68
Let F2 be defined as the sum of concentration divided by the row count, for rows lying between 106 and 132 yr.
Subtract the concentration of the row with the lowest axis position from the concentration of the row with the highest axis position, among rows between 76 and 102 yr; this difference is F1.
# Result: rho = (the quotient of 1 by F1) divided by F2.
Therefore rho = -24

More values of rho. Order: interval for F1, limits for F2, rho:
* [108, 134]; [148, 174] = -1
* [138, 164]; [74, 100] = 1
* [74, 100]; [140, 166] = -1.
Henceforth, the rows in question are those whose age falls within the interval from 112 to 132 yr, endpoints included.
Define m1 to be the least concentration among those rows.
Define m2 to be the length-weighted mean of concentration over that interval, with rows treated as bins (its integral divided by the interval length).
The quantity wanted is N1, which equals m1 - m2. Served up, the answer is -0.206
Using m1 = 5.039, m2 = 5.245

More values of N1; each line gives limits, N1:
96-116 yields -0.314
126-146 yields -0.215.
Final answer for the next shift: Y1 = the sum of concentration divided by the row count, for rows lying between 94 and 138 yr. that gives 5.202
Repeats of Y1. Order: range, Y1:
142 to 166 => 5.169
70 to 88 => 5.267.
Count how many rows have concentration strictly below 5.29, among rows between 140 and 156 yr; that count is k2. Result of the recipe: 6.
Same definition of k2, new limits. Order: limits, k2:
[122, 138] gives 7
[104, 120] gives 4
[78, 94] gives 5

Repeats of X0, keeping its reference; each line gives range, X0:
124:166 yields 135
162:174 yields 171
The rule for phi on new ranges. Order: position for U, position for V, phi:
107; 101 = 1.00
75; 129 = 0.93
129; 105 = 0.97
